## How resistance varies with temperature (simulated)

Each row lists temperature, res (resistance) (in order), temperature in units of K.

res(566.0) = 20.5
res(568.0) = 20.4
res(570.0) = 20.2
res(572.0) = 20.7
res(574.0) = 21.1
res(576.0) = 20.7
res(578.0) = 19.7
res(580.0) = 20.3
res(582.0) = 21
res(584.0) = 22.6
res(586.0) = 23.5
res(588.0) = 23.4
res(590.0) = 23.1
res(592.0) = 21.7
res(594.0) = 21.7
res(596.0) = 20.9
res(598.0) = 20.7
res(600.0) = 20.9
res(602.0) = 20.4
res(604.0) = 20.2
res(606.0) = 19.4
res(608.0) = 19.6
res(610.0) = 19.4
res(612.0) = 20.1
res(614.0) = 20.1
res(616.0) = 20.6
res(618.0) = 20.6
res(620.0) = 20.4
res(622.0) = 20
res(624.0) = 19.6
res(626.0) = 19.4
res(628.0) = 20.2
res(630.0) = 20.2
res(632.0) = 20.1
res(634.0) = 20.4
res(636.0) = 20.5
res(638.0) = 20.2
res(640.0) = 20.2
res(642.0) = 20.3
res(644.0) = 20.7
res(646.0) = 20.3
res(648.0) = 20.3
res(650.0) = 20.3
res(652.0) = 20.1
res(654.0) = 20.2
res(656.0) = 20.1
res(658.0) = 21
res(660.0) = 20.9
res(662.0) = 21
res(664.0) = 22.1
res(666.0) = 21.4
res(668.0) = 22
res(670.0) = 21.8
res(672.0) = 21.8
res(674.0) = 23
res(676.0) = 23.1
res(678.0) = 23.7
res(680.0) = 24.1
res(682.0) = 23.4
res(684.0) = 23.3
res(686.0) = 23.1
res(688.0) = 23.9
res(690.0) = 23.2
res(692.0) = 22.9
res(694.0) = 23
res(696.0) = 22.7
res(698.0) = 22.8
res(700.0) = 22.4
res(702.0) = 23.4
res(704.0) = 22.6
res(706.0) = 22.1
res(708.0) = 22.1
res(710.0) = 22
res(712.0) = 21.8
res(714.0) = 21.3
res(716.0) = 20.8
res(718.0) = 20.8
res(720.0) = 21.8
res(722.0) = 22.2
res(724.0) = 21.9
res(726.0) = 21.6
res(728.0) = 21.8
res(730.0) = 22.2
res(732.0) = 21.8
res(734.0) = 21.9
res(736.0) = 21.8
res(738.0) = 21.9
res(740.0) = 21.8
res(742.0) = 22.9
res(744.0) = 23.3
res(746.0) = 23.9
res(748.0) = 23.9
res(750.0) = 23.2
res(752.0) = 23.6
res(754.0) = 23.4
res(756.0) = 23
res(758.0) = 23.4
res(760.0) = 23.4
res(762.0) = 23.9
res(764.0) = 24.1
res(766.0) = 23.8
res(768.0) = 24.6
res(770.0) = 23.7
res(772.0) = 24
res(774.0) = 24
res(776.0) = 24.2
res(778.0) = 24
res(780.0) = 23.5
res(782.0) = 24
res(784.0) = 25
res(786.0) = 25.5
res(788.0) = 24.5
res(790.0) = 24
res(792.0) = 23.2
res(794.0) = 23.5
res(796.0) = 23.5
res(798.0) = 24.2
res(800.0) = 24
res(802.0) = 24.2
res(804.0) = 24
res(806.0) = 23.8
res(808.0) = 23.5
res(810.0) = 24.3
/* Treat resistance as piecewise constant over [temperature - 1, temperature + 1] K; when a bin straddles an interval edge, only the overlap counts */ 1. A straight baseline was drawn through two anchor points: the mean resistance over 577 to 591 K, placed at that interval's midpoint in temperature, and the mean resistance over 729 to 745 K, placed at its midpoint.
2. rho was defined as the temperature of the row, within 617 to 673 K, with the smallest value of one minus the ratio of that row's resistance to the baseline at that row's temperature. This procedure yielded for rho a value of 664.0 K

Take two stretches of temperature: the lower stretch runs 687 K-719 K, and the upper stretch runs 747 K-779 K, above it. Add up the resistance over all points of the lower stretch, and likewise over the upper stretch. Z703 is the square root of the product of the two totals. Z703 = 369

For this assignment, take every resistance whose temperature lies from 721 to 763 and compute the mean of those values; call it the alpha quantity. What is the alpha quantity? 23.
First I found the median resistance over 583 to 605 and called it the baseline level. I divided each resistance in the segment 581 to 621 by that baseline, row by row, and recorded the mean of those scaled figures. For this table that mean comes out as 0.97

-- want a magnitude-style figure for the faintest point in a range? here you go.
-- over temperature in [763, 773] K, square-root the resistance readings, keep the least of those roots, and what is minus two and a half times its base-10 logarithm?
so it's -1.72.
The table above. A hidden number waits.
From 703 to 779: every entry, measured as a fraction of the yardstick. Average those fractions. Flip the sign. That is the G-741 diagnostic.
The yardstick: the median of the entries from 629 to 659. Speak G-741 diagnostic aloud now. -1.12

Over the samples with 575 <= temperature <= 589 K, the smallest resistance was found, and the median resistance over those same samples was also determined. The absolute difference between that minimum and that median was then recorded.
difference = 1.3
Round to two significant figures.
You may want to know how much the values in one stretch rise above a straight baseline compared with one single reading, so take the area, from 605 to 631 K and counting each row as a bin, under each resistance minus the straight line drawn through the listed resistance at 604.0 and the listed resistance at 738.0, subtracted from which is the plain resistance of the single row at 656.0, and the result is -31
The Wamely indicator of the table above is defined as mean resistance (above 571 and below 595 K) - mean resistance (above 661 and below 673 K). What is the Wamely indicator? -0.1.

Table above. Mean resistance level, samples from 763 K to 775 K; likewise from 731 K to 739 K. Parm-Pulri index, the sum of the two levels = 45.9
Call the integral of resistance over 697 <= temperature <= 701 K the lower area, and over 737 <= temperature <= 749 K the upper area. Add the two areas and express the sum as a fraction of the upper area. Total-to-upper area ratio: 1.3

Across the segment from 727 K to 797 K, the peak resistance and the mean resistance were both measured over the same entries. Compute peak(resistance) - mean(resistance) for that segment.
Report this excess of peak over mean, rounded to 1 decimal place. 2.1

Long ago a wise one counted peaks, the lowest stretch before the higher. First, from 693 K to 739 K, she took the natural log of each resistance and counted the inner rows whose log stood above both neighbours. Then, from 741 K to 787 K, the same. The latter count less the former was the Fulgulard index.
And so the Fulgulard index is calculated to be -1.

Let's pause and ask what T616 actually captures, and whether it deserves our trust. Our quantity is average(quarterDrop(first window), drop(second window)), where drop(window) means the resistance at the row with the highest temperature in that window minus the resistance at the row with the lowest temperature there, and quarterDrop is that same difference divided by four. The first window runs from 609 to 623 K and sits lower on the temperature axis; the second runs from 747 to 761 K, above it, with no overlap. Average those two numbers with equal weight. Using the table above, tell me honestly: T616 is -0.2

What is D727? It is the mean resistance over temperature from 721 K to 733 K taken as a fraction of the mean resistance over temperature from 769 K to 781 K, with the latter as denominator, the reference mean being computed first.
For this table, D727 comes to 0.917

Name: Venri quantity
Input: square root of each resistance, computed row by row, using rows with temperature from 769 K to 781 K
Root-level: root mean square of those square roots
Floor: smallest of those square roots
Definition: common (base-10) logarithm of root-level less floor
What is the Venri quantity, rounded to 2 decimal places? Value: -1.39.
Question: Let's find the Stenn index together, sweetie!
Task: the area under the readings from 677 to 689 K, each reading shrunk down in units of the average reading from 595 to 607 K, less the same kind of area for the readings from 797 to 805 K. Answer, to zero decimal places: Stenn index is 4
